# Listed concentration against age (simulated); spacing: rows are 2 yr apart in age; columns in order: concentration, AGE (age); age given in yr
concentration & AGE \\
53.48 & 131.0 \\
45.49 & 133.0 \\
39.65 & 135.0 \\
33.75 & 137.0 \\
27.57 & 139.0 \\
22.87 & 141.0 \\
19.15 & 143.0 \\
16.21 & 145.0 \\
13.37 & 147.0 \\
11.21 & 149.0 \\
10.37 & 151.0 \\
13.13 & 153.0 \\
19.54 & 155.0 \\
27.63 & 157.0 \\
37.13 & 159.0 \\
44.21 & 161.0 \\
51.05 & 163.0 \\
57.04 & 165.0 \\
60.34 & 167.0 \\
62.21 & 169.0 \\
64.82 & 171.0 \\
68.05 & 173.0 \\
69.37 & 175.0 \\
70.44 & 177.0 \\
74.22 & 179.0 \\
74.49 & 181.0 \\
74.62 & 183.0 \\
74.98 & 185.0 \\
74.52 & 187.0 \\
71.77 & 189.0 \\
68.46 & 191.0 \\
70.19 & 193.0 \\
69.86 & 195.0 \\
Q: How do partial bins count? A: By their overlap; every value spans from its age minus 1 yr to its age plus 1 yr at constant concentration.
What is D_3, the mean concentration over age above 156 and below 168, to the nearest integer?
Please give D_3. 46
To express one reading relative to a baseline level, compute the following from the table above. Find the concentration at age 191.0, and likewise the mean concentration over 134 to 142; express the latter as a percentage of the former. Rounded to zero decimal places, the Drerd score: 45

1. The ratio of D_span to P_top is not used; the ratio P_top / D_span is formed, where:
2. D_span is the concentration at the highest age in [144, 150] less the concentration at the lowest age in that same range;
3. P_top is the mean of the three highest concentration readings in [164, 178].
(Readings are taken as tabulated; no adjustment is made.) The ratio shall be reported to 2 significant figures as -14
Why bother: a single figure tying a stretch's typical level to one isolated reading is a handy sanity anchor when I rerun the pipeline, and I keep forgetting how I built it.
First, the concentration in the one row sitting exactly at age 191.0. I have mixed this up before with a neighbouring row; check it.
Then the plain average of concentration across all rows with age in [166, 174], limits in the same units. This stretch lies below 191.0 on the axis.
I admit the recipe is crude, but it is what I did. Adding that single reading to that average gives 132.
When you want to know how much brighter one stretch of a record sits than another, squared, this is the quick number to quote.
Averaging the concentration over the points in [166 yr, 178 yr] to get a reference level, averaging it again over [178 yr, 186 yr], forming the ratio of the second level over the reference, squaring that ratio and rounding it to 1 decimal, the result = 1.3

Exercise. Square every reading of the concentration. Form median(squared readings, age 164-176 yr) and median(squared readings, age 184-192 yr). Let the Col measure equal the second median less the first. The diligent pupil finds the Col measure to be 1316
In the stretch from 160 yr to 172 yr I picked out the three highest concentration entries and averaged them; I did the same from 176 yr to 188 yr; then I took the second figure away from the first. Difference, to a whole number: -12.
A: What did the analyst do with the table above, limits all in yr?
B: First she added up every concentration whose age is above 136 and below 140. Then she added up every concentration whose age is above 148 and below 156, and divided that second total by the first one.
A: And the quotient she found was 0.9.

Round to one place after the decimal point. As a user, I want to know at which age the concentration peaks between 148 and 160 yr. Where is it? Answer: 159.0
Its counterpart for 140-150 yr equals 141.0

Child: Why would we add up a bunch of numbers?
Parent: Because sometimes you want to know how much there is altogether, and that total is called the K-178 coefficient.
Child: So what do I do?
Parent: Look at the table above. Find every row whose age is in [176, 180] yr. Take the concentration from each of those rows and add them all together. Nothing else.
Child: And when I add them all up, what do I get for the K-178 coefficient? 145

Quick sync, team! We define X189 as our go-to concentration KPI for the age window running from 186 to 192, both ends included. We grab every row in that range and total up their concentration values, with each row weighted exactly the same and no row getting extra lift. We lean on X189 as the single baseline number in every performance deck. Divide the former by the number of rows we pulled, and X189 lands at 72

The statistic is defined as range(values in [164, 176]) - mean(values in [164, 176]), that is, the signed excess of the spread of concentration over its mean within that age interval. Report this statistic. -51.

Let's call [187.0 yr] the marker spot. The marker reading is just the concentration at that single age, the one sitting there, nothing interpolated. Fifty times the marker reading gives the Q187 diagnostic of 3726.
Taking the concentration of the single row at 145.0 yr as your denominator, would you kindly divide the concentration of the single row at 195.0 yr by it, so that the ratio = 4.3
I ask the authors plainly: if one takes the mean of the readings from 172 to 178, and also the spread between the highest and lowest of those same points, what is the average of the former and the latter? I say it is 35.8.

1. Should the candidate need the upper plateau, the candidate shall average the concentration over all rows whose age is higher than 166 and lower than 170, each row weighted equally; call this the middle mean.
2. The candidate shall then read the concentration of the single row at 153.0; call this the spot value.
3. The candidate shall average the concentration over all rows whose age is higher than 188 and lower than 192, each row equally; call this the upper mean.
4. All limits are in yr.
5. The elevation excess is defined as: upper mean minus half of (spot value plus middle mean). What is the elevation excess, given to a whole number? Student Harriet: 33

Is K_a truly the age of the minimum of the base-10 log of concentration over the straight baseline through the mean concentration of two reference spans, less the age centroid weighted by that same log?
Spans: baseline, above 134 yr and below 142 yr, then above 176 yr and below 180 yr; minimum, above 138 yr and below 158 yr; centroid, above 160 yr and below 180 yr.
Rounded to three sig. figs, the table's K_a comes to -10.9 yr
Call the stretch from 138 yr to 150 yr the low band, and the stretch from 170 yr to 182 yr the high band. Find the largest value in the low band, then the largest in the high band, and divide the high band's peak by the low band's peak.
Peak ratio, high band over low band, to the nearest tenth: 2.7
